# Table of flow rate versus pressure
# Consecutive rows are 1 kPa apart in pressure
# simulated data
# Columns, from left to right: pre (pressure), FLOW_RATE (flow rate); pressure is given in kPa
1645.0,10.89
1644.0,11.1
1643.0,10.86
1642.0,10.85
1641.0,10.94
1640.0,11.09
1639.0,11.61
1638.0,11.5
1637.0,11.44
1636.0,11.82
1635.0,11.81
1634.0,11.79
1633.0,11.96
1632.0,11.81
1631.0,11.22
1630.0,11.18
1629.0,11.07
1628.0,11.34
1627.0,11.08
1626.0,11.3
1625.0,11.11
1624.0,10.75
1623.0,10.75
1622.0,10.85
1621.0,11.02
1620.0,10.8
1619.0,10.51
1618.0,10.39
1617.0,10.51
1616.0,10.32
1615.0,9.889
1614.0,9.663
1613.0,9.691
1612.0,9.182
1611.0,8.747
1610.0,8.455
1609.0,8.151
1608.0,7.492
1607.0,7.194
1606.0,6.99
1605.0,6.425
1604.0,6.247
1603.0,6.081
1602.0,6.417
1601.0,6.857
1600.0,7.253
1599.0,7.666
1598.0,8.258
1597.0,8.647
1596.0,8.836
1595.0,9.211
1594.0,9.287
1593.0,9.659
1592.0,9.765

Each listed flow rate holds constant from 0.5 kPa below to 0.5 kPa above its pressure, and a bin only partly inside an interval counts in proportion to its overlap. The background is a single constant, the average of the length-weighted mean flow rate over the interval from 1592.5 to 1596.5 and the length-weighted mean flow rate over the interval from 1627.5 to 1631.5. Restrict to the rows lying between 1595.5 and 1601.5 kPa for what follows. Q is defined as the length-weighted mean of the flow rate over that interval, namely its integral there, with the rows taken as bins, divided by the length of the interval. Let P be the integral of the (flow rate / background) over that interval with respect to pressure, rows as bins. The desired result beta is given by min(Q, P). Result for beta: 4.6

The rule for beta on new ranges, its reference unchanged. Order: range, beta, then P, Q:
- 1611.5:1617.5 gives 5.8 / 5.8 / 9.9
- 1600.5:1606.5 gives 3.8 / 3.8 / 6.5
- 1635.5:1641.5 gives 6.7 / 6.7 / 11.4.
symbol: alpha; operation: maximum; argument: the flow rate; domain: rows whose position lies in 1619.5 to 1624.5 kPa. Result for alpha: 11.02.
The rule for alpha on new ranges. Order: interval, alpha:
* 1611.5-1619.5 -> 10.51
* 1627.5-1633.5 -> 11.96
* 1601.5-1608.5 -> 7.492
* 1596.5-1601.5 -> 8.647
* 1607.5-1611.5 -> 8.747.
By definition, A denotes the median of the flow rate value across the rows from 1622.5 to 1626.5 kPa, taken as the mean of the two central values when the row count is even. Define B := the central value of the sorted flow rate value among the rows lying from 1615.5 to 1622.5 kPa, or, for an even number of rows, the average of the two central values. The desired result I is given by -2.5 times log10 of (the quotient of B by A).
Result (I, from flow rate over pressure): 0.04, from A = 10.9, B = 10.5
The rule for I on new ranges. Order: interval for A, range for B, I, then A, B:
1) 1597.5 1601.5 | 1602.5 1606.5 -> 0.18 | 7.5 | 6.3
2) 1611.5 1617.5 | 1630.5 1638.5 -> -0.20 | 9.8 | 11.8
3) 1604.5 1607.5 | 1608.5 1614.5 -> -0.27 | 7.0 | 9.0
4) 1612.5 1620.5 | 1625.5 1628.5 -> -0.09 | 10.4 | 11.3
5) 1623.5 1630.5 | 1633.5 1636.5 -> -0.07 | 11.1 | 11.8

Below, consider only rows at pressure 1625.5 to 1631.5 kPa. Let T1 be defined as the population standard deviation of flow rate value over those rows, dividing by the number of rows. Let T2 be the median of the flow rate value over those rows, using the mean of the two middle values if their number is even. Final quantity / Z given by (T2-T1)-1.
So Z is 10.1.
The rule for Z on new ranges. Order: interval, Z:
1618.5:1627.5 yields 9.6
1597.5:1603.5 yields 5.3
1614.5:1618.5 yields 9.1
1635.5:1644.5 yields 9.8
